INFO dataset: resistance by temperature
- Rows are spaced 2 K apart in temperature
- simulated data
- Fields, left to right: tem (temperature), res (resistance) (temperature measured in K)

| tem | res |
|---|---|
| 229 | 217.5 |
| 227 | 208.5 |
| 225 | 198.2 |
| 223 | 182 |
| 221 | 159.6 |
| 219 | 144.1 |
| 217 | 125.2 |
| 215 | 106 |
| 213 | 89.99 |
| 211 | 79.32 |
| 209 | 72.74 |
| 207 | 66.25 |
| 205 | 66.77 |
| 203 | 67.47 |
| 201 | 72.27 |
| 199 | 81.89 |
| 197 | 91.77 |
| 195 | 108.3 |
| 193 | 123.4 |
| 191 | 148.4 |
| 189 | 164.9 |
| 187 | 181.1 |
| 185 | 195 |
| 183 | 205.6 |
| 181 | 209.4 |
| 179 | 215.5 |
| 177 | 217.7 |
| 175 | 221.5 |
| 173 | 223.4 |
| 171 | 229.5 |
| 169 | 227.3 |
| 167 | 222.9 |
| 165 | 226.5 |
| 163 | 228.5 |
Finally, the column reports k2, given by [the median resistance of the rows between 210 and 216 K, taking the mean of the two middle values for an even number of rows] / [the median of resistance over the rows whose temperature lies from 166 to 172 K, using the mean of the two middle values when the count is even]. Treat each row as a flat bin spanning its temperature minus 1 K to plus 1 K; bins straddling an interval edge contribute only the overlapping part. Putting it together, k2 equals 0.4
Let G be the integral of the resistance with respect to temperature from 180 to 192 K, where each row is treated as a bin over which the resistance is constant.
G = 2209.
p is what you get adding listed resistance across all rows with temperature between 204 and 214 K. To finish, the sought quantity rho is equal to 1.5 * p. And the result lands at 563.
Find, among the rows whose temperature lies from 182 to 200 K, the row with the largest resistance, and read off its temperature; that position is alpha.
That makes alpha 183 K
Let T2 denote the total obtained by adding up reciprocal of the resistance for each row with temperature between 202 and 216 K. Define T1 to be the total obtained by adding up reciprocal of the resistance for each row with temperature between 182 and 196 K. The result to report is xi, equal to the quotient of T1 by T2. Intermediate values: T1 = 0.046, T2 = 0.09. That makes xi 0.50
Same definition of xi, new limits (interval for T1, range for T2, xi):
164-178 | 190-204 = 0.41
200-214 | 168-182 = 3.03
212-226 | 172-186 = 1.58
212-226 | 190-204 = 0.69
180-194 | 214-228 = 0.90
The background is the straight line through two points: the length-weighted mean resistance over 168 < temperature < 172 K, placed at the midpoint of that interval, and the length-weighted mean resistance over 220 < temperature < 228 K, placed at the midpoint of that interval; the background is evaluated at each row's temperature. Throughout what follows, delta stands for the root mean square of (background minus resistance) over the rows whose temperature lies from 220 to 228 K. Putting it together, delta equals 20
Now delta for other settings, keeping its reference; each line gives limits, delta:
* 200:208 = 134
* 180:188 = 22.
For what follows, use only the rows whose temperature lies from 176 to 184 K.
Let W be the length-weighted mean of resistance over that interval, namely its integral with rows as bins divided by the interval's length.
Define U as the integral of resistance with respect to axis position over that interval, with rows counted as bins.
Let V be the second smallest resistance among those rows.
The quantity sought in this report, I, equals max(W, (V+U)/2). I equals 953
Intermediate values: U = 1696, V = 209.4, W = 212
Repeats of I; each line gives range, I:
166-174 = 1015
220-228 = 839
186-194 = 692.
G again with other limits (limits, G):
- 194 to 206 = 977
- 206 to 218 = 1079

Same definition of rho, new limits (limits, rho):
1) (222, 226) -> 570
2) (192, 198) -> 485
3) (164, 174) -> 1694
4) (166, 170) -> 675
